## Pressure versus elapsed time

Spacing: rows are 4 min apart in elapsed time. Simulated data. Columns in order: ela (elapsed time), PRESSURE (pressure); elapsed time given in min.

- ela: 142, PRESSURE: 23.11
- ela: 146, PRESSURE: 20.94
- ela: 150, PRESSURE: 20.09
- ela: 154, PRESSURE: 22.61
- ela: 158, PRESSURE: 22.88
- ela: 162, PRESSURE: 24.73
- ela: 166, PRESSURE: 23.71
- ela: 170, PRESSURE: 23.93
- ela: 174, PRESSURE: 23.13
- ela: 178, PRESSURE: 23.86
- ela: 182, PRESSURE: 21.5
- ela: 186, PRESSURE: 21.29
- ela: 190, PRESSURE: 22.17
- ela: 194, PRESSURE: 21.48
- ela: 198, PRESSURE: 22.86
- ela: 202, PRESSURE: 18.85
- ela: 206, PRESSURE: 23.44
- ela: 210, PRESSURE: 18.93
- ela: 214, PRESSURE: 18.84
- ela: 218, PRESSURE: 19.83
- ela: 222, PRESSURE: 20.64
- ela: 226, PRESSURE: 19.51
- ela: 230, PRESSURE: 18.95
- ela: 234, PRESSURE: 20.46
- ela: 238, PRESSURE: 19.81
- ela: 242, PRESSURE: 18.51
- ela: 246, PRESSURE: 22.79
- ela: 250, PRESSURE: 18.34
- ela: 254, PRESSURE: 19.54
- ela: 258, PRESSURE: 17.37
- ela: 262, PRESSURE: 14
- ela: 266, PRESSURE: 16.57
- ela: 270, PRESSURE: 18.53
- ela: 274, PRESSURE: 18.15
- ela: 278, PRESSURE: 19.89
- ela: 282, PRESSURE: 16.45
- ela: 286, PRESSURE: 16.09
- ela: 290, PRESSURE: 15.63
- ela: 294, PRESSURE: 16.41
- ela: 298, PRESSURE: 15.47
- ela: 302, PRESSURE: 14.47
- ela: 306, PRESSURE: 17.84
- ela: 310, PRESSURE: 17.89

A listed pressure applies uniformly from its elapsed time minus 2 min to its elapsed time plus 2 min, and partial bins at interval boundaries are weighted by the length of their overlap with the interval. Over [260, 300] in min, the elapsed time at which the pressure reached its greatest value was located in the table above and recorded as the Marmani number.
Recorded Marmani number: 278 min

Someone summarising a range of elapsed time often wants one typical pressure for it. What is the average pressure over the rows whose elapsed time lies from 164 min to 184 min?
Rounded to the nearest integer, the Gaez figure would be 23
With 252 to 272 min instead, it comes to 17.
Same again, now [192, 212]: 21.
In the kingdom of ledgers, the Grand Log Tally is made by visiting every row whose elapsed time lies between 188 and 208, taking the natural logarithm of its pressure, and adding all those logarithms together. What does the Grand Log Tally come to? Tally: 15.4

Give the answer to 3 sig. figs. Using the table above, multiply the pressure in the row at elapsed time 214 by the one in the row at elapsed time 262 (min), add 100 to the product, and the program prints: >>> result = 364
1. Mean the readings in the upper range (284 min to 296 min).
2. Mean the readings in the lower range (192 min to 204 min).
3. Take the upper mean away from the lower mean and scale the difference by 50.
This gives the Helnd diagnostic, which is 251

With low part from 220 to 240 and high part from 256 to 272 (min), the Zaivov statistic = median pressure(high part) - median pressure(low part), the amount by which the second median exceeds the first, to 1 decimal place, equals -2.8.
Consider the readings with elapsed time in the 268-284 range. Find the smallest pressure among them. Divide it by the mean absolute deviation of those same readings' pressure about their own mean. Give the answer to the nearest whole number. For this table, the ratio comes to 17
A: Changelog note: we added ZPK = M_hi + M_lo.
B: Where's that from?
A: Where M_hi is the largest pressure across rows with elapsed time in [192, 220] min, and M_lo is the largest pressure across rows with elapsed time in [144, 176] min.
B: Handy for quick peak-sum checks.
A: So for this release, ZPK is 48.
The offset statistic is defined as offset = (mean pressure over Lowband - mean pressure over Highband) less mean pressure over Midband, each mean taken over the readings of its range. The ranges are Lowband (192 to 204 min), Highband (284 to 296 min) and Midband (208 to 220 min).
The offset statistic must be -14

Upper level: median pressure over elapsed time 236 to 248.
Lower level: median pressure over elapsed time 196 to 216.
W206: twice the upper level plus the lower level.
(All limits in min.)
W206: 59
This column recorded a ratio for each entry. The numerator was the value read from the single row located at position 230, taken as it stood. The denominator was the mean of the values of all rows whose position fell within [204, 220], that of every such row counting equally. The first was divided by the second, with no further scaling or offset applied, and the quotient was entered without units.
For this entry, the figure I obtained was 0.94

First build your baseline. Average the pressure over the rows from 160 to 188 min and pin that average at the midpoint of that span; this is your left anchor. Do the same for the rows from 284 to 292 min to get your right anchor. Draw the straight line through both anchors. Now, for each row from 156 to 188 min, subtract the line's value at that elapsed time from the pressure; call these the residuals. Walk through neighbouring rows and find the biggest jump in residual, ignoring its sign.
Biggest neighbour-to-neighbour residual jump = 2.1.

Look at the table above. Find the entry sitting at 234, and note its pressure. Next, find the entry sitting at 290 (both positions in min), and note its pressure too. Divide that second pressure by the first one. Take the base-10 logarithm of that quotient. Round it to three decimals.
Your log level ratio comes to -0.117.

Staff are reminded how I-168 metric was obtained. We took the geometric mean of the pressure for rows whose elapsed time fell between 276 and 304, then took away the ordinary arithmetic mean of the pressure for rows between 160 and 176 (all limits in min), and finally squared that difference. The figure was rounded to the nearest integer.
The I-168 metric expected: 58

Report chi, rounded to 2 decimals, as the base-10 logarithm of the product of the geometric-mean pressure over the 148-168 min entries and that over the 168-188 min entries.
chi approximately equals 2.71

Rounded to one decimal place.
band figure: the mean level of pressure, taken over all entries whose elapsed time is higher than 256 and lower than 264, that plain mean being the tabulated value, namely 15.7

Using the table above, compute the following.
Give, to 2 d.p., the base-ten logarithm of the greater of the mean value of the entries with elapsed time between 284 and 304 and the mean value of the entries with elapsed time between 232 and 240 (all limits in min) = 1.30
